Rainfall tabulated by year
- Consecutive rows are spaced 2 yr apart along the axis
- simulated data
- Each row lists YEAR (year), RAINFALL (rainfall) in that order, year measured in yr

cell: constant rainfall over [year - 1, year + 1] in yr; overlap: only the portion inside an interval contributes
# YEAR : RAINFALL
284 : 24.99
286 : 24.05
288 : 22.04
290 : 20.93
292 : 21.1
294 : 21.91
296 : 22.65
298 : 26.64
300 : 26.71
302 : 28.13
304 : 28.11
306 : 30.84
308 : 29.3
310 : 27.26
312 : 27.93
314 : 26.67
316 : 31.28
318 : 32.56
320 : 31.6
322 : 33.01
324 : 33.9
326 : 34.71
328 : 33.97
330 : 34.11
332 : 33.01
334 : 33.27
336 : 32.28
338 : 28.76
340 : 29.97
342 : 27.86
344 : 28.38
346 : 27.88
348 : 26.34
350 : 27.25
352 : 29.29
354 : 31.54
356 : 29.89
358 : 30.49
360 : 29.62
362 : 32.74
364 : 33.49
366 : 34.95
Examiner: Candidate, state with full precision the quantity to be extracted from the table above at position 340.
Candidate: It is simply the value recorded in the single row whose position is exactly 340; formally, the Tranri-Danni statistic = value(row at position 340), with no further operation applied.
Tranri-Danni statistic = 29.97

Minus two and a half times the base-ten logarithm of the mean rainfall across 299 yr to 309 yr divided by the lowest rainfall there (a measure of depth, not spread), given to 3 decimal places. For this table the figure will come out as -0.075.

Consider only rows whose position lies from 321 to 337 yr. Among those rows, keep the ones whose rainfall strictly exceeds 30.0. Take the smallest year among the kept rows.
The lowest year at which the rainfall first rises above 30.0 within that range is 322 yr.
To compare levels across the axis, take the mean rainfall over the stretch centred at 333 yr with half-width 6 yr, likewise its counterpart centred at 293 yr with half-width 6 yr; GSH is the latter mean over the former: 0.69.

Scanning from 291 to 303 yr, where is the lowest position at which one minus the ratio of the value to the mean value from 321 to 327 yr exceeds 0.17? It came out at 292 yr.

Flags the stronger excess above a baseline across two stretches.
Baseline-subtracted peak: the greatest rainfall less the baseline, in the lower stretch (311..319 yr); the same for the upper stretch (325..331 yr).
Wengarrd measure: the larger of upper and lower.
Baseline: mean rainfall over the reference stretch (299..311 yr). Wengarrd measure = 6.3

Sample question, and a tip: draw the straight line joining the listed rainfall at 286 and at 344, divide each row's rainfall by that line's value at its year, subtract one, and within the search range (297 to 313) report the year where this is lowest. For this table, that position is 310 yr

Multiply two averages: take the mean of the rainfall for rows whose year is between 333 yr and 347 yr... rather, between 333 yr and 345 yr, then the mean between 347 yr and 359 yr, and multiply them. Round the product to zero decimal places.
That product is 877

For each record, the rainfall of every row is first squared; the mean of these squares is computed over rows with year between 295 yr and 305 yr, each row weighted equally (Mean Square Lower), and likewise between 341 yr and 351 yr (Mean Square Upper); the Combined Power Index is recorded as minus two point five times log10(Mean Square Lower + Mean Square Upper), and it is -7.91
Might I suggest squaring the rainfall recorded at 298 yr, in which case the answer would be 710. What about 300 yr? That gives 713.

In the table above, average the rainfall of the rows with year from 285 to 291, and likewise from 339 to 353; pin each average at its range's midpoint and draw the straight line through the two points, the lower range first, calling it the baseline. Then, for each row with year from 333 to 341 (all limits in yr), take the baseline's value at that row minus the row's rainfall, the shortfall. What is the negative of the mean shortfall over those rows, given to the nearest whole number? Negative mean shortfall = 4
